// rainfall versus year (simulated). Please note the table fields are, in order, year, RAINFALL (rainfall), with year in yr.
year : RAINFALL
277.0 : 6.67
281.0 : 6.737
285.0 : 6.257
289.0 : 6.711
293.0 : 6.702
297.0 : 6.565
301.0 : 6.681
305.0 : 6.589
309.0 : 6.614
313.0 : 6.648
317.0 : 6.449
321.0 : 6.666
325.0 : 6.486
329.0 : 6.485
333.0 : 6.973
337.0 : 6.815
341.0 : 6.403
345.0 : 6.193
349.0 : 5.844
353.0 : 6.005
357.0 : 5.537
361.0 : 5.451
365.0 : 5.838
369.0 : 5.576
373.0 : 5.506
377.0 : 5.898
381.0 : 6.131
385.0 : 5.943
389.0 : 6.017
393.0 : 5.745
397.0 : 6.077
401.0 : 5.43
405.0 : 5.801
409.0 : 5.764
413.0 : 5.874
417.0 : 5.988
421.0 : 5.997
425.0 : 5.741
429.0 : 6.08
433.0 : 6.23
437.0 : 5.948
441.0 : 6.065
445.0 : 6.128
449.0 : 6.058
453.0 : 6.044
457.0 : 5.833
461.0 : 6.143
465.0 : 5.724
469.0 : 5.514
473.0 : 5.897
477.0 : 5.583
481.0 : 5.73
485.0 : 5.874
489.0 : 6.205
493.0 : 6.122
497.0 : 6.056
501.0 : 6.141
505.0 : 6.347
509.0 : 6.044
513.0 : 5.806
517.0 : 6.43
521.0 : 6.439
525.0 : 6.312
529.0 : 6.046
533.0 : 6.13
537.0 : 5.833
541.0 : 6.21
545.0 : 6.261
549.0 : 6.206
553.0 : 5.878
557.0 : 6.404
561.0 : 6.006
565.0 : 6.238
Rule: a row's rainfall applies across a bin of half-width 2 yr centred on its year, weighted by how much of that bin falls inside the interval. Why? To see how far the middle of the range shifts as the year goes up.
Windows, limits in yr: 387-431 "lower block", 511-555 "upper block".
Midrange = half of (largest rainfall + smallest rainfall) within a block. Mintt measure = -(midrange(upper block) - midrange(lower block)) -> -0.4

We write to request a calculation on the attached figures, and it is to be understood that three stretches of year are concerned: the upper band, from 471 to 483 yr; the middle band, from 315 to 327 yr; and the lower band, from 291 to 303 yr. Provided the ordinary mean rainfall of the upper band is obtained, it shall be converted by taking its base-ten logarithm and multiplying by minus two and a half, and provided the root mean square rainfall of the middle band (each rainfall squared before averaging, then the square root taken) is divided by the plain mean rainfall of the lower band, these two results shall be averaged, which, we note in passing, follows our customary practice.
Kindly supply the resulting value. -0.46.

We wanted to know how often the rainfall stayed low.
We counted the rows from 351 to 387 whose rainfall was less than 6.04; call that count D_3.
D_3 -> 8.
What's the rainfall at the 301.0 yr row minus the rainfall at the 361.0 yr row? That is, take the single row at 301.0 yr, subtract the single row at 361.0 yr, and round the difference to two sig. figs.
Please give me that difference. 1.2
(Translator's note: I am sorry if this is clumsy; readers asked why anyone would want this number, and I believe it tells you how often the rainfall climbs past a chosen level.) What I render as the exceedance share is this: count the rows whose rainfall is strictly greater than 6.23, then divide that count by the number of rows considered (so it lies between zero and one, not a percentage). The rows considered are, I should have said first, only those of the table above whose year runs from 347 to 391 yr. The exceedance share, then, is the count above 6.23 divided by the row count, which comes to 0.0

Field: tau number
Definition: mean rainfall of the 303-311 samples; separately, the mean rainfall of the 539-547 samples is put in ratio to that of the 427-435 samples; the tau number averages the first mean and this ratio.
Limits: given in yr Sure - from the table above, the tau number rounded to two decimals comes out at 3.81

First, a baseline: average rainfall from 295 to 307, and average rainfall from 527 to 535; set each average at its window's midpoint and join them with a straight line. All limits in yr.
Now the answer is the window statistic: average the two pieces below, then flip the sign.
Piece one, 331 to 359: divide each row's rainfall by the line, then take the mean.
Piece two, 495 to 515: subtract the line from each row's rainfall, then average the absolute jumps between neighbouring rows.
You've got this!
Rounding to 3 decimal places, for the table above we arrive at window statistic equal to -0.584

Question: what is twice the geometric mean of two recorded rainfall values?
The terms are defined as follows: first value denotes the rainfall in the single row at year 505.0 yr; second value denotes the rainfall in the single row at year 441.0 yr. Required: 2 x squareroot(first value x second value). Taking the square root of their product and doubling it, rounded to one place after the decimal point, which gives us 12.4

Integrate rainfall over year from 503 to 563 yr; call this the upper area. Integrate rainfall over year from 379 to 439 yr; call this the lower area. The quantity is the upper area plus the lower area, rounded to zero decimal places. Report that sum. 724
